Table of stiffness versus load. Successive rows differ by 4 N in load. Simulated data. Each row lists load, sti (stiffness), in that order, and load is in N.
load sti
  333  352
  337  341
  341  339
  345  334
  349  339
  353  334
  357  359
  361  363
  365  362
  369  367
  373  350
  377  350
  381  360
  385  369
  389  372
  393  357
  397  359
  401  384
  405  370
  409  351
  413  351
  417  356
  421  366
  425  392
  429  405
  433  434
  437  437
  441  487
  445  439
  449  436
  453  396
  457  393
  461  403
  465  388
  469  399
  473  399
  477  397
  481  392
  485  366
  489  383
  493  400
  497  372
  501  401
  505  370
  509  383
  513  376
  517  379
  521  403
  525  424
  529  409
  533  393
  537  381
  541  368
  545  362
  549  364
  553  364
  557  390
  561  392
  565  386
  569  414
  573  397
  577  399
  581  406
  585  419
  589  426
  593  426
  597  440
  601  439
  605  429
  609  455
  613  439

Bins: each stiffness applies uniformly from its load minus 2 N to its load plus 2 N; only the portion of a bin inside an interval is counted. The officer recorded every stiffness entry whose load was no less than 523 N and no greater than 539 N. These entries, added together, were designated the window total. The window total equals 1607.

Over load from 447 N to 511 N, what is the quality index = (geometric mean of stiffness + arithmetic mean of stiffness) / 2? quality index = 392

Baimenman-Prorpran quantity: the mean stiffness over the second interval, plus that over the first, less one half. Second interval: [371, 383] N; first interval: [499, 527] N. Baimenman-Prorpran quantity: 744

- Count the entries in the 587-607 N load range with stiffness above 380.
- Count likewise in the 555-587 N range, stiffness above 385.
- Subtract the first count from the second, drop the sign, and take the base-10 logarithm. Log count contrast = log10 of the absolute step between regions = 0.5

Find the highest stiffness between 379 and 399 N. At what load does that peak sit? 389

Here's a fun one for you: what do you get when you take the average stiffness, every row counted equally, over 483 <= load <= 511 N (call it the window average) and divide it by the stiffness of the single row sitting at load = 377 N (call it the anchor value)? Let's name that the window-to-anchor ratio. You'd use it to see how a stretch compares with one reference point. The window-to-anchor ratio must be 1.09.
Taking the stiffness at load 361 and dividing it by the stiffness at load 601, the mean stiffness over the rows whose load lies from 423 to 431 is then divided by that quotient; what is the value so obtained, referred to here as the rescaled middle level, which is 482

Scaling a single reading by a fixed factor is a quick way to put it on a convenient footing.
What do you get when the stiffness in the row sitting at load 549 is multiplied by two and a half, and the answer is 910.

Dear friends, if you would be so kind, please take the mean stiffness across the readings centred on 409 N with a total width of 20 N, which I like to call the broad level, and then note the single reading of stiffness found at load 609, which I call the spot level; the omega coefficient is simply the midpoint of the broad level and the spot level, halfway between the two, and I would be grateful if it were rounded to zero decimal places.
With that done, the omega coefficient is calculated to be 409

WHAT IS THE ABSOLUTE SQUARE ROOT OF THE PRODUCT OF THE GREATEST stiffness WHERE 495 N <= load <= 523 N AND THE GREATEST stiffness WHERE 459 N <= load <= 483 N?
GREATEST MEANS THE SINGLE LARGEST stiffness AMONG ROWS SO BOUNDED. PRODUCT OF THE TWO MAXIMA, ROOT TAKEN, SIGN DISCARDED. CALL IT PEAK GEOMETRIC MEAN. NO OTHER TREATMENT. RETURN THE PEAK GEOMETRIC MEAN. 403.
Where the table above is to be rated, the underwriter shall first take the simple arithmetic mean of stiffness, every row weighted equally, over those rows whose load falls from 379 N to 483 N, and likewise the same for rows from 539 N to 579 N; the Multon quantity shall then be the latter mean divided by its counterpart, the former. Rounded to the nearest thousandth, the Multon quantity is 0.979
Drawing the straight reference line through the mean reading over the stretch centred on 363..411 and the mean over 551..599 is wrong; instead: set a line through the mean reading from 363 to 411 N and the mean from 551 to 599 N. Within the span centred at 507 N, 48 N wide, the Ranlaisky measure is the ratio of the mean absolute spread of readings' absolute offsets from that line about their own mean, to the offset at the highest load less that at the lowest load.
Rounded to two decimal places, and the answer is -1.07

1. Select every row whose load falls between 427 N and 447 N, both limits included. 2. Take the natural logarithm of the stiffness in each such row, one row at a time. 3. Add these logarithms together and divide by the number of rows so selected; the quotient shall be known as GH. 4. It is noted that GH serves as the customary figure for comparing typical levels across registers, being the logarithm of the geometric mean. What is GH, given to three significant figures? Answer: 6.09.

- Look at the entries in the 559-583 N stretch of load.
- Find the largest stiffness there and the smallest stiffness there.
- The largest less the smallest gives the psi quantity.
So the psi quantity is 28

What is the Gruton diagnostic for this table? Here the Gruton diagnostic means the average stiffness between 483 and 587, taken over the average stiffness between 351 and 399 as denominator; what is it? 1.08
